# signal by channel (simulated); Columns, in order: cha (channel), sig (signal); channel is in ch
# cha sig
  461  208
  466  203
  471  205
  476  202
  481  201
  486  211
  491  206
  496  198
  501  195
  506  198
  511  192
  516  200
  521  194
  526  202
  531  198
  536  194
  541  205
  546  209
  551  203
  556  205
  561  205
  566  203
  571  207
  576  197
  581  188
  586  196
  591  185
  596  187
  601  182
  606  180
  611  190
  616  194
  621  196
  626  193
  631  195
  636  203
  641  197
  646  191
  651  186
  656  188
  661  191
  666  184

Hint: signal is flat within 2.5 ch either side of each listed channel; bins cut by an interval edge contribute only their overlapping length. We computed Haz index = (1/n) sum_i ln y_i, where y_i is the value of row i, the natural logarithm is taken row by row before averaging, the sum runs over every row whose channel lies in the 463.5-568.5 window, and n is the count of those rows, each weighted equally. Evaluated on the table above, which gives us 5.30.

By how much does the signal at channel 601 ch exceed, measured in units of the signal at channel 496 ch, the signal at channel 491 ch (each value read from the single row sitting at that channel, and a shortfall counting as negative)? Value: -0.12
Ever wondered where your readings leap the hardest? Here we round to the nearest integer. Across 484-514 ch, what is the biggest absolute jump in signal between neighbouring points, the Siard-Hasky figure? 8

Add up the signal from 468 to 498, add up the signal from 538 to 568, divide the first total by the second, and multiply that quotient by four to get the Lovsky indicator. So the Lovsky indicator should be 3.98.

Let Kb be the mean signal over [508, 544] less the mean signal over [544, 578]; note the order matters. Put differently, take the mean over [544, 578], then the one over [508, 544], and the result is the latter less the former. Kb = -6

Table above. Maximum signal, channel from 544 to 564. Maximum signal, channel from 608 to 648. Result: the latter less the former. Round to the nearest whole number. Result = -6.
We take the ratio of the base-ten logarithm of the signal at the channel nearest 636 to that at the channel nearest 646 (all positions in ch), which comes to 1.01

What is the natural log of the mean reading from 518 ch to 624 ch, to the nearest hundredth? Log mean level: 5.28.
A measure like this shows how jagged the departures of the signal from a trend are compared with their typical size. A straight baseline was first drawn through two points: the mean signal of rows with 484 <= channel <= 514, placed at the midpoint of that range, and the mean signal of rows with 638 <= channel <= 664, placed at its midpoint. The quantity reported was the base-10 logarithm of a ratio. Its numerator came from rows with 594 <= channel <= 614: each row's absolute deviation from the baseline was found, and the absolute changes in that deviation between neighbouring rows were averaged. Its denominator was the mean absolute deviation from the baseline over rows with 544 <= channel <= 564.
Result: -0.20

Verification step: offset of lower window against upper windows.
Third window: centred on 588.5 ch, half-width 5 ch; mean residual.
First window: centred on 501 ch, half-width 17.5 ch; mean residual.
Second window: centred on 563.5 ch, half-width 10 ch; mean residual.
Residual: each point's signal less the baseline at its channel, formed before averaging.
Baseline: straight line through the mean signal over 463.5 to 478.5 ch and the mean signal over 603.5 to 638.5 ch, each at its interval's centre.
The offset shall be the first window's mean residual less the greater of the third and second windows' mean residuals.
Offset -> -9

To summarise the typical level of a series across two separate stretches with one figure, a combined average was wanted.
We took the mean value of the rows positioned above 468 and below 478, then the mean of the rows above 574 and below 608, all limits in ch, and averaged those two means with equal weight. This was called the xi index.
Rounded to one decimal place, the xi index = 195.7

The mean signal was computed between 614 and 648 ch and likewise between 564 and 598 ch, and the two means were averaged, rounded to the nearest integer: 195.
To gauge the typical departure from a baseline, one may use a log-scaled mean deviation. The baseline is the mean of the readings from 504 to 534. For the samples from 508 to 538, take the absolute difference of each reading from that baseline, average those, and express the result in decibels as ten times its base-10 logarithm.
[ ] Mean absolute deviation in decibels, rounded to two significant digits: 5.2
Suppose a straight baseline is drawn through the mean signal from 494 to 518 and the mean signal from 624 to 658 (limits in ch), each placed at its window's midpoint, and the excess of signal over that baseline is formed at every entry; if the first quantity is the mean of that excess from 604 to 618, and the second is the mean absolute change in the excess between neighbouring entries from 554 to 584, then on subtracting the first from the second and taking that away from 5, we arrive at -6.0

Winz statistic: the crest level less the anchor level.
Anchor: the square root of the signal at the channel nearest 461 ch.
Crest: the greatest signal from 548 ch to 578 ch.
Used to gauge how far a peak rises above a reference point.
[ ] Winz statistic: 193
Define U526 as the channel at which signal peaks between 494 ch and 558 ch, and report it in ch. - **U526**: 546 ch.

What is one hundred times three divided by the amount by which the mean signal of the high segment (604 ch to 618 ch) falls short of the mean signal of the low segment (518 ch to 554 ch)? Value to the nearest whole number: 24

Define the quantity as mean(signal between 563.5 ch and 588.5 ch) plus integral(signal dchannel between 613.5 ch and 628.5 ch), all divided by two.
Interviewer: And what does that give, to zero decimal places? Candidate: 1557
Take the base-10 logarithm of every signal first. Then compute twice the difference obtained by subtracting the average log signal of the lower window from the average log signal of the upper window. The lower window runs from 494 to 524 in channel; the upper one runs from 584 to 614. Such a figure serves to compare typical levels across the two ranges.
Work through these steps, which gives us -0.04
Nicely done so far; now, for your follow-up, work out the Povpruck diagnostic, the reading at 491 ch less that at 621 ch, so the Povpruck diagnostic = 10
